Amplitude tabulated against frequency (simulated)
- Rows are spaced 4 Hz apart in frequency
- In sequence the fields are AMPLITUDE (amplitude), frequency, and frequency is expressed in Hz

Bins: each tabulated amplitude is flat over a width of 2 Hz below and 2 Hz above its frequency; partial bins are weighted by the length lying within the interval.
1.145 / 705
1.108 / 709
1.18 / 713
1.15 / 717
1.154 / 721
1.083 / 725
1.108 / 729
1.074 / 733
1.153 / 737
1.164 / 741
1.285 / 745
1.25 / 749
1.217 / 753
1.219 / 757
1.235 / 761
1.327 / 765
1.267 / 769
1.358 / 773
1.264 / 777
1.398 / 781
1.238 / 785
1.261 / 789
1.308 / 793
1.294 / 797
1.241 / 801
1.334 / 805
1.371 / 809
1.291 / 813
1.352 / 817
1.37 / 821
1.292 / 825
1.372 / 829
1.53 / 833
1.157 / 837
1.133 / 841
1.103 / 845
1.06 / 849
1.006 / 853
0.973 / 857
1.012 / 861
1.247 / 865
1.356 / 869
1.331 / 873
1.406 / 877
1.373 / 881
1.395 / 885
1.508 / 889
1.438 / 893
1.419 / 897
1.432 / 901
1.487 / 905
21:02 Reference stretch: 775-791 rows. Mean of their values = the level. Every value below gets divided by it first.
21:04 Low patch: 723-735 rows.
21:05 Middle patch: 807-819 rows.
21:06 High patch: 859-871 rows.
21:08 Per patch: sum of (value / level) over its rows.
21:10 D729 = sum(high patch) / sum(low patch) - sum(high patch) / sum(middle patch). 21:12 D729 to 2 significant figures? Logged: 0.21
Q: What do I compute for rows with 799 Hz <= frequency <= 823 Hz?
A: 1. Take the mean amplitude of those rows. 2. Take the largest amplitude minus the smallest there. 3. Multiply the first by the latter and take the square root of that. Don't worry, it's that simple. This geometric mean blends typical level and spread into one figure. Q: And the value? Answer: 0.42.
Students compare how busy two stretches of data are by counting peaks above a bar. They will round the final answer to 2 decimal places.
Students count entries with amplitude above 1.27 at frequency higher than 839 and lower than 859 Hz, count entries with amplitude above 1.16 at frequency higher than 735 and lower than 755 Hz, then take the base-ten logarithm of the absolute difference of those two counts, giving 0.60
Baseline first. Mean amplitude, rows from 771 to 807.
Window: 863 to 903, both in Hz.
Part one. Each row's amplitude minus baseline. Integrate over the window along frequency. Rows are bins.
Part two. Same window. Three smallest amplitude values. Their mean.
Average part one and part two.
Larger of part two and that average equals 2.47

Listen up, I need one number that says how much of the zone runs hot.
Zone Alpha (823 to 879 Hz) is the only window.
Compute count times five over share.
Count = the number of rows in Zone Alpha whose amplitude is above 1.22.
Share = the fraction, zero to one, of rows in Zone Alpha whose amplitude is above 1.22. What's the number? 70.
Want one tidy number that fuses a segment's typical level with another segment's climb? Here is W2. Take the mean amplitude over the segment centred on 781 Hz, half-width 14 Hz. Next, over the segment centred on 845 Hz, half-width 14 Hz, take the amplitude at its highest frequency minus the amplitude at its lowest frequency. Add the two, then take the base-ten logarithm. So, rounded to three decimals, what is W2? -0.130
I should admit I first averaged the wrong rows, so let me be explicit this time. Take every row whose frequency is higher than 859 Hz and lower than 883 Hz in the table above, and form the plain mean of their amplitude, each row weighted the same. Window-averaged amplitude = 1.29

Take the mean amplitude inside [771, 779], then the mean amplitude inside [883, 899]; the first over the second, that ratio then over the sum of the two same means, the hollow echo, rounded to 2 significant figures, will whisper 0.33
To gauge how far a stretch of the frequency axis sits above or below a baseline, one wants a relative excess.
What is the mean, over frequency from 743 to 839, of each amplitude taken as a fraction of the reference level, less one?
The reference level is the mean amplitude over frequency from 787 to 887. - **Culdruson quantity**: 0.031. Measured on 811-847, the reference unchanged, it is 0.021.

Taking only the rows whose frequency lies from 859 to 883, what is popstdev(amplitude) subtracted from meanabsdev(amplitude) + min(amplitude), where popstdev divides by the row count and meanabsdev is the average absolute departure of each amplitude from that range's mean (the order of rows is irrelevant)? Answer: 0.98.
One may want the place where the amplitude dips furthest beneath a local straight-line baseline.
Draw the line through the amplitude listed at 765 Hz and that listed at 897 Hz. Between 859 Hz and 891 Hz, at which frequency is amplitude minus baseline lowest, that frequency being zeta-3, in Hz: 861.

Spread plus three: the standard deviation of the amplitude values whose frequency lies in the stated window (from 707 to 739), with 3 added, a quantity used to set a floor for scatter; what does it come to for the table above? 3.04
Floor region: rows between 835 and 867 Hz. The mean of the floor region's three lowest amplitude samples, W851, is 1.00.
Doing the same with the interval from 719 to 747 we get 1.09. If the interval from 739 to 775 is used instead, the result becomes 1.20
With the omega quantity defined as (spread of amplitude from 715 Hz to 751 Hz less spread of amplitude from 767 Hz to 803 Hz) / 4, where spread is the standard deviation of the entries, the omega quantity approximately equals 0.004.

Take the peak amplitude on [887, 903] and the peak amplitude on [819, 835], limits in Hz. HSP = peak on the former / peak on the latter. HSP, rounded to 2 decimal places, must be 0.99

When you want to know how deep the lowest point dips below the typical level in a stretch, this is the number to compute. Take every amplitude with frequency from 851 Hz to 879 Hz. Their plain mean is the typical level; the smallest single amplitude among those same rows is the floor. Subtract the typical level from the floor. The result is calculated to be -0.22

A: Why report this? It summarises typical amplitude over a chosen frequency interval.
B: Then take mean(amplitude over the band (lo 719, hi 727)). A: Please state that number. 1.12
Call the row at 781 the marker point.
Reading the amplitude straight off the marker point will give 1.398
